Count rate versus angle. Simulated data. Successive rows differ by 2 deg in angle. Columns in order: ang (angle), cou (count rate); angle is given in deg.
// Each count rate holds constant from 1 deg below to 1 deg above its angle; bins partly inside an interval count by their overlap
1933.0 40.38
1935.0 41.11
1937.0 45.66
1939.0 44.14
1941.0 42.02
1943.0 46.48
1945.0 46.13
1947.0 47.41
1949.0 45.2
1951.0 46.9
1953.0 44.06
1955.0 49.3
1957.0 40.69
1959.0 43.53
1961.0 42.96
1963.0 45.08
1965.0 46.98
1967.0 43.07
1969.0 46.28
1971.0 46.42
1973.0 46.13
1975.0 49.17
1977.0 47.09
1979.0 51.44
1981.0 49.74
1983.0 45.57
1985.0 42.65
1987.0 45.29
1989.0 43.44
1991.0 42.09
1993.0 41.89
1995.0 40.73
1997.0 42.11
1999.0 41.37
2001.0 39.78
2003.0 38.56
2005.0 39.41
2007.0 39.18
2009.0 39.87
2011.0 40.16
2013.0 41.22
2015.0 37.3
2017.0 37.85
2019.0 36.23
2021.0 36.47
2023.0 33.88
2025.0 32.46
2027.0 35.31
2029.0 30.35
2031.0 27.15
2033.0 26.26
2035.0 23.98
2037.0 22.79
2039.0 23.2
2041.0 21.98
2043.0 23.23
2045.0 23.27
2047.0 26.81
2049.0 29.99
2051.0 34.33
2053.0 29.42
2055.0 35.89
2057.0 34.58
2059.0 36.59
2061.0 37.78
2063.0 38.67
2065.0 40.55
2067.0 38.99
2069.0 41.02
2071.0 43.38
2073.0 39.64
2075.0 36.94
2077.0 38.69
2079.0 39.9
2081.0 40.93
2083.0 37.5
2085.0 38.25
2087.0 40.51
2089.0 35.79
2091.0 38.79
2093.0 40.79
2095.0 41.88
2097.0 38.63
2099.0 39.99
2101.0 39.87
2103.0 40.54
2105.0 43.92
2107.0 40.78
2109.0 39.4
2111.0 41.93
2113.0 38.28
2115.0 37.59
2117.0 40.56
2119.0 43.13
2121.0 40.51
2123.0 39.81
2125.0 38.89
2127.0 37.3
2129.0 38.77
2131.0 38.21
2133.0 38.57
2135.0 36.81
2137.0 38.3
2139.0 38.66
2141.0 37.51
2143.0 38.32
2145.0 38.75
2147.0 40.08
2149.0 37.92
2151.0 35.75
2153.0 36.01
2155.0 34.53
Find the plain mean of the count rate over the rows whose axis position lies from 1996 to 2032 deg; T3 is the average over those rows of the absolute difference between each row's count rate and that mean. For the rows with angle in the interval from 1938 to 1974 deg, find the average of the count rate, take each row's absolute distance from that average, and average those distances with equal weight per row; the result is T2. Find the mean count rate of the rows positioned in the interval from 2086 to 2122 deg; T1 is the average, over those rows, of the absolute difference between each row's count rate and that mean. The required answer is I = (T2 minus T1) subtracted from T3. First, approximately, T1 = 1.4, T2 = 1.74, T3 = 3.1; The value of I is 2.8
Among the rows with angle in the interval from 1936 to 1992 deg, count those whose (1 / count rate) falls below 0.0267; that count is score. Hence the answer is 28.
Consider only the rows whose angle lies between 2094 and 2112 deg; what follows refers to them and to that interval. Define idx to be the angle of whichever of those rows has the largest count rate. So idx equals 2105.0 deg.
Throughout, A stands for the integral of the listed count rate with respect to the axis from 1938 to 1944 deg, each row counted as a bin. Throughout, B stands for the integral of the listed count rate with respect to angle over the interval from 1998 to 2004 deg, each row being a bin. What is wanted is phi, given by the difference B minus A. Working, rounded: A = 265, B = 239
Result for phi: -26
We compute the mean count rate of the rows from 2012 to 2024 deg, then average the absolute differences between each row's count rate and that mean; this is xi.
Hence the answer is 1.6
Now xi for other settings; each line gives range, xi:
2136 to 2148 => 0.6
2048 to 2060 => 2.5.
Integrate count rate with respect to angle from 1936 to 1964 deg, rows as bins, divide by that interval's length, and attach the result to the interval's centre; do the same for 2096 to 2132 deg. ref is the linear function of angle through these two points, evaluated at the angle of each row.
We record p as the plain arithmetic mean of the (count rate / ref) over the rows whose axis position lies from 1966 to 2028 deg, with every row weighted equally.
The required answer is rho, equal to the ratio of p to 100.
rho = 0.0096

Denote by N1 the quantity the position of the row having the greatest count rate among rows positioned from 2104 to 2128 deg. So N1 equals 2105.0 deg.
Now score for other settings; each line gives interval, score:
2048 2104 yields 20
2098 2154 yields 24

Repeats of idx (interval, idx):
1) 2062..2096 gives 2071.0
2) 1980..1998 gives 1981.0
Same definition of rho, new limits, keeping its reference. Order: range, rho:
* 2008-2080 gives 0.0080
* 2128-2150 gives 0.0098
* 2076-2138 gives 0.0099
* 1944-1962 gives 0.0101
